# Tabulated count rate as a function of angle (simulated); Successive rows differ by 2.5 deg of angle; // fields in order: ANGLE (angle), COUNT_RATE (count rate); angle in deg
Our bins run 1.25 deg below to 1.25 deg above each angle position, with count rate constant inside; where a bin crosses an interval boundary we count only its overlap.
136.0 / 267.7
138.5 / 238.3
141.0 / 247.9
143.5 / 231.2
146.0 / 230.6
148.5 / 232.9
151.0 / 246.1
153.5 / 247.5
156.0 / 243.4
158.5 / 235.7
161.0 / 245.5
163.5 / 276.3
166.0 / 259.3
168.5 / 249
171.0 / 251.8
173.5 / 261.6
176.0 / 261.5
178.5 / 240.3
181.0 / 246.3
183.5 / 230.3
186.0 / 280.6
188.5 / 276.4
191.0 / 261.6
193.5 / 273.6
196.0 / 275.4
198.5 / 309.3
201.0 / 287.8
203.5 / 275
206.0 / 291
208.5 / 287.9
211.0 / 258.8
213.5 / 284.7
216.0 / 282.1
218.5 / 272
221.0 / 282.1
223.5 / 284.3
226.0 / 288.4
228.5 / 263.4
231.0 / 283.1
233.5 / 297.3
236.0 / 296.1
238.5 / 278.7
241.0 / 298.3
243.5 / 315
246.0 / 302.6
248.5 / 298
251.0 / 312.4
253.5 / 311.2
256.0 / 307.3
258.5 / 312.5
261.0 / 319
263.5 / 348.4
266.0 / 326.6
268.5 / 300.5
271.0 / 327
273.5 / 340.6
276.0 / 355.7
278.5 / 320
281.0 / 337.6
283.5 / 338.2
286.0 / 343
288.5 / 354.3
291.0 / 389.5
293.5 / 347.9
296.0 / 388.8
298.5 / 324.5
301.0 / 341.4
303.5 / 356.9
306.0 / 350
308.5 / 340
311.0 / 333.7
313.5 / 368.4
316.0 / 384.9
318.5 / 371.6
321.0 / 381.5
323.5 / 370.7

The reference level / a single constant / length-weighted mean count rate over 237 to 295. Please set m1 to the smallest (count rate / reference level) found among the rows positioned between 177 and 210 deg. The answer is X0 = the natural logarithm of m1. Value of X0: -0.35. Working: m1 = 0.71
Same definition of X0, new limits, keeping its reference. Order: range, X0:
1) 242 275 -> -0.09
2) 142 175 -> -0.34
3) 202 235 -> -0.23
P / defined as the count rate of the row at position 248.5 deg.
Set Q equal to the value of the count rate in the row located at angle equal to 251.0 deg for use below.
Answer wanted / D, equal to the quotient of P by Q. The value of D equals 0.95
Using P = 298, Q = 312.4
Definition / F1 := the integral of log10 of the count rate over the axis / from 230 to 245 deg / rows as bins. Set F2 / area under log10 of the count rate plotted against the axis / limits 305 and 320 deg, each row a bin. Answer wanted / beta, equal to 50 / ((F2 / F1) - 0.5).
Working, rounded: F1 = 37.0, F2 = 38.3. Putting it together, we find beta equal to 94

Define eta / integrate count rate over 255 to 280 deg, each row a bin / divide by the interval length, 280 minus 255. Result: 326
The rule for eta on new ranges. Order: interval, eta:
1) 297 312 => 342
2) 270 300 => 347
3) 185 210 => 282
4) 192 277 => 298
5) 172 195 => 259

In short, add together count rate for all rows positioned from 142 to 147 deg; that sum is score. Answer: 462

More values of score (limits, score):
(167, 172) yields 501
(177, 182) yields 487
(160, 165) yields 522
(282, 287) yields 681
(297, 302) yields 666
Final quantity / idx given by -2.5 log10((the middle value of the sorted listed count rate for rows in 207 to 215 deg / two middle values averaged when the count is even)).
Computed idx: -6.1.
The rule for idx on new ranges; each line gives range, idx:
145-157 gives -6.0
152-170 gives -6.0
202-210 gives -6.1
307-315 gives -6.3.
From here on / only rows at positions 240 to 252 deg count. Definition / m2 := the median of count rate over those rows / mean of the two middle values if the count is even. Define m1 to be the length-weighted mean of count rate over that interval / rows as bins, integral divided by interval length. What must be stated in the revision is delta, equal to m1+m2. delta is 608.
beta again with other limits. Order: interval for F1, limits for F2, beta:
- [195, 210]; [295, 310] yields 94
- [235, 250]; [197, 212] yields 102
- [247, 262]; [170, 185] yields 108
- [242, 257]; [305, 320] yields 95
